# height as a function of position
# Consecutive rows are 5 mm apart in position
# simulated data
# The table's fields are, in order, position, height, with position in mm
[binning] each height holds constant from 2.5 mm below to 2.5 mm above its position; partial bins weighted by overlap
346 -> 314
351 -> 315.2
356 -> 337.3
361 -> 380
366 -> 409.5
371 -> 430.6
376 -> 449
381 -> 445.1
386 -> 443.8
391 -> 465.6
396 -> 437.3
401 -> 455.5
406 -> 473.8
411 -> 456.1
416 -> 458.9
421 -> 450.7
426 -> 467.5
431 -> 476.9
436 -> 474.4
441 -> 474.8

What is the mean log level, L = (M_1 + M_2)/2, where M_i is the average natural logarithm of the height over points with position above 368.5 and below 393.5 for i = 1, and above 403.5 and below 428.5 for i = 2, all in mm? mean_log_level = 6.12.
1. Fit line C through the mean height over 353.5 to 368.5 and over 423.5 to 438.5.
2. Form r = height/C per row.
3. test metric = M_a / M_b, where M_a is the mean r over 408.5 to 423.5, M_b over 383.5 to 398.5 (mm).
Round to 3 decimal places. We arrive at 0.936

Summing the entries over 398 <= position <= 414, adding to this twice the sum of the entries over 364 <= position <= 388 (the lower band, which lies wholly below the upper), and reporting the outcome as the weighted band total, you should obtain 5741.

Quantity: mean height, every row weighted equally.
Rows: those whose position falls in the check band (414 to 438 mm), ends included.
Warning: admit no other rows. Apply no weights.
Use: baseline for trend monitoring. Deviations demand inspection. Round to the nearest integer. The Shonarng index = 466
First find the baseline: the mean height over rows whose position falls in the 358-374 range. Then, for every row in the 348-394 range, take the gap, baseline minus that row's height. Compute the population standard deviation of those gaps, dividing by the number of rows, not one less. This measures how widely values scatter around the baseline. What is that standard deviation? 50.1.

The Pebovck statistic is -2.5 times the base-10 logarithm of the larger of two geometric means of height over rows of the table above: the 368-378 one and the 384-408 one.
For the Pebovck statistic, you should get -6.65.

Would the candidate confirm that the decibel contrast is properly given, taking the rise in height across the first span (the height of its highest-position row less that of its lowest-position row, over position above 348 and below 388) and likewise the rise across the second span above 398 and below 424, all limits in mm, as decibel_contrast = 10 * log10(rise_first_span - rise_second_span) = 21.3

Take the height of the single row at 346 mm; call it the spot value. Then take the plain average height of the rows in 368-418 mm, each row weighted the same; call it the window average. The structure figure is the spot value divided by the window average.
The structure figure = 0.70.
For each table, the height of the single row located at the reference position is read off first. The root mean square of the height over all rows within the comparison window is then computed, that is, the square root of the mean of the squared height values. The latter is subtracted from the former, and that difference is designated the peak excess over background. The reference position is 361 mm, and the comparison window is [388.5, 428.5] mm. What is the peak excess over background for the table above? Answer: -78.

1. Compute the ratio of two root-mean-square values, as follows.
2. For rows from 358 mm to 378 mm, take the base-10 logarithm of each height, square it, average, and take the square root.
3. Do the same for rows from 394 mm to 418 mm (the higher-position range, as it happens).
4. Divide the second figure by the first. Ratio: 1.015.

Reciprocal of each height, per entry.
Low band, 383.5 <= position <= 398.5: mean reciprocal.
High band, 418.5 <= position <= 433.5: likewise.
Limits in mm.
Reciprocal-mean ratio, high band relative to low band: 0.97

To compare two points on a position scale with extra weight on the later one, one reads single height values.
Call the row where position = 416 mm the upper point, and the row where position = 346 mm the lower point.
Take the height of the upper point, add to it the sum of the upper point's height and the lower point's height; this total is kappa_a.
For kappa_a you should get 1232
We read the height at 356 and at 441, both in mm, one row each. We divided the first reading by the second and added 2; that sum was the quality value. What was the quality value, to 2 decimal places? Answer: 2.71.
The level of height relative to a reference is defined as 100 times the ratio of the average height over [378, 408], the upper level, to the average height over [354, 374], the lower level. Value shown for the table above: 116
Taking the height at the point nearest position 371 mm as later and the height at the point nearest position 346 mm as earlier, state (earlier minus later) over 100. -1.17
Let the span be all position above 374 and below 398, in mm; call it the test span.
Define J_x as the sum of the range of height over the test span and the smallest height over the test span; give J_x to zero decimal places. 466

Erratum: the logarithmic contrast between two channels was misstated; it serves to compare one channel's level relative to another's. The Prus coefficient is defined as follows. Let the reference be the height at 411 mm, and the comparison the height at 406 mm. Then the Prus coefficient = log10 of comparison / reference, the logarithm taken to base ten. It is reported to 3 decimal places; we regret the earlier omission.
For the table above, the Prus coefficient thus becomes 0.017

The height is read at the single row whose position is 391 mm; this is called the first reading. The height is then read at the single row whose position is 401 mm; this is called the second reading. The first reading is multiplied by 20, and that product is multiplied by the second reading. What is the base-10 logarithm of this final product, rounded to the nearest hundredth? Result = 6.63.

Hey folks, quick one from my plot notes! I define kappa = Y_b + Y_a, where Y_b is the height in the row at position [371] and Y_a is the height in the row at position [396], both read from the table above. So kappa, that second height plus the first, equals 868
